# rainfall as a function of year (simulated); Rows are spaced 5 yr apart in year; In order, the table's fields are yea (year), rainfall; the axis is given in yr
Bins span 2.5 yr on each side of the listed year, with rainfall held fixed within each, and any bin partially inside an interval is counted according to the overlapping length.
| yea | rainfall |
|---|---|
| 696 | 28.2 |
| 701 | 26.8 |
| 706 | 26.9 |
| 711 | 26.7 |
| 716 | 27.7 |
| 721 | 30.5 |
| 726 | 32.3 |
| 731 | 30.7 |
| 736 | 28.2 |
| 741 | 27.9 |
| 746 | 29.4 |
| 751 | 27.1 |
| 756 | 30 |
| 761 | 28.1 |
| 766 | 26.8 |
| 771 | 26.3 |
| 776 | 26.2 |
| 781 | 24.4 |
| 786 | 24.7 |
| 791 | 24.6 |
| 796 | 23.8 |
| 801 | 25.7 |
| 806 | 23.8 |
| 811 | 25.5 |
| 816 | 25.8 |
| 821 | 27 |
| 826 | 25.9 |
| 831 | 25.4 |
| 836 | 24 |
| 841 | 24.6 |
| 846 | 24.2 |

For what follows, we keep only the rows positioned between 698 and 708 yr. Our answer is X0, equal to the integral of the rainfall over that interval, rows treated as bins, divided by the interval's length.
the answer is 27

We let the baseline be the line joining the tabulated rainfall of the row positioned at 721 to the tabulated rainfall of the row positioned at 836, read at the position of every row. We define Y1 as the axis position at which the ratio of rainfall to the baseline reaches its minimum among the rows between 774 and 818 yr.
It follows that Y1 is 781 yr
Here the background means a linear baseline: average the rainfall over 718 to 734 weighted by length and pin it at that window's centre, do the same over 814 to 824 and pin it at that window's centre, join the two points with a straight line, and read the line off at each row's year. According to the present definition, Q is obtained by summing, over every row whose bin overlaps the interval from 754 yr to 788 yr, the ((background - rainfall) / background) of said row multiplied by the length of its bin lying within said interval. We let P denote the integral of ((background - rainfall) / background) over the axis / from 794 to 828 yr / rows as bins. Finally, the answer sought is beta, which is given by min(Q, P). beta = 1.8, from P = 1.8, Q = 2.6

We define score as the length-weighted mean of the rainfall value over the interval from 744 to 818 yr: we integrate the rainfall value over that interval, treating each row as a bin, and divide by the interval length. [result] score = 26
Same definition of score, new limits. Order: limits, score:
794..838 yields 25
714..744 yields 30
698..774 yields 28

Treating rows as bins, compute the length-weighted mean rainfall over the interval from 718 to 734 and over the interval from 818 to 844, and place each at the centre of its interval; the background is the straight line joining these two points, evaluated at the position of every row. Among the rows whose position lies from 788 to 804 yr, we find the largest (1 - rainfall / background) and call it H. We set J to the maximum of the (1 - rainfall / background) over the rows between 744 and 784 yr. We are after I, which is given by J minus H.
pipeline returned 0.00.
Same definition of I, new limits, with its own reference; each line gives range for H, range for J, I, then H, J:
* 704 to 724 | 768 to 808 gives -0.03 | 0.16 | 0.130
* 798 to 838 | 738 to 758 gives -0.02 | 0.11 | 0.085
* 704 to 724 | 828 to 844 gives -0.12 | 0.16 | 0.044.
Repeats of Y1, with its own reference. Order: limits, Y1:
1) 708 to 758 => 711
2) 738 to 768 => 751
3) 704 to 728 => 706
